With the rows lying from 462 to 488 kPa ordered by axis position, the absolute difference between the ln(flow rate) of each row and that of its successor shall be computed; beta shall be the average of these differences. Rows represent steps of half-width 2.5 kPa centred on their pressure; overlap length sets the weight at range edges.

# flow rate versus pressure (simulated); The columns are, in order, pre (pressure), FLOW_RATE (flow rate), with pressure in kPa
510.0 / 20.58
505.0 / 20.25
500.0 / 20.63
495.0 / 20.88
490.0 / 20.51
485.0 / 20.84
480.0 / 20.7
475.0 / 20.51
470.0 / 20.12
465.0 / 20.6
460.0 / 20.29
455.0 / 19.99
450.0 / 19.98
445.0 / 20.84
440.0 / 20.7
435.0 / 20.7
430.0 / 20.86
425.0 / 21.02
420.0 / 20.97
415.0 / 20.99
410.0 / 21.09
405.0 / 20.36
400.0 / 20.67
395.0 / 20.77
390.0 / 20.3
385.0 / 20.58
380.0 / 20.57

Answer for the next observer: 0.0147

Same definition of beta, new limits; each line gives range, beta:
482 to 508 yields 0.0161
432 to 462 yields 0.0129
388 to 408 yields 0.0143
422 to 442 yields 0.0051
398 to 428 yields 0.0117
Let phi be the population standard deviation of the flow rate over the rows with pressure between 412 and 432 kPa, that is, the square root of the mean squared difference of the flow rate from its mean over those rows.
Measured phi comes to 0.06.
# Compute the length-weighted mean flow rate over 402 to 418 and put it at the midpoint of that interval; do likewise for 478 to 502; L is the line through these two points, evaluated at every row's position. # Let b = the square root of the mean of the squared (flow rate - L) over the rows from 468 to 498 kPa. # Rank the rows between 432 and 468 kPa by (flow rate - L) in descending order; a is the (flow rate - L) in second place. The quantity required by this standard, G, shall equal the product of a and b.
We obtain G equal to -0.02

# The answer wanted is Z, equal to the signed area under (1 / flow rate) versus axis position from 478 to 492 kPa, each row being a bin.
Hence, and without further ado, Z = 0.677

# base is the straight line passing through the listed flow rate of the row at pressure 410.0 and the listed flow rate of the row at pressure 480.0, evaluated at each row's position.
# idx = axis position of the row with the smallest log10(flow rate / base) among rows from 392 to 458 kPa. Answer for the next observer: 450.0 kPa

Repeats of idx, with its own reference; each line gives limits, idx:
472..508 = 505.0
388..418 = 390.0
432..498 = 450.0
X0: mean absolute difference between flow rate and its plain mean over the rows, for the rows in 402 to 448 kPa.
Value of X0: 0.167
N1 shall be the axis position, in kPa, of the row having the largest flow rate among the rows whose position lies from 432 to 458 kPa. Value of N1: 445.0 kPa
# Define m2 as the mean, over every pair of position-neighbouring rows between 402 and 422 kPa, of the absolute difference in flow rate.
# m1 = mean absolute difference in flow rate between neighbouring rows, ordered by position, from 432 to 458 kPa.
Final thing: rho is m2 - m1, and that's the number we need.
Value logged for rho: 0.03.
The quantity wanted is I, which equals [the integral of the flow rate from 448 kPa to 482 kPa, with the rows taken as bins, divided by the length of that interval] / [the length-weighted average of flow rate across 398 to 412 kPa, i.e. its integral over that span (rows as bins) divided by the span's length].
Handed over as 0.98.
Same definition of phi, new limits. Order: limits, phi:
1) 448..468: 0.25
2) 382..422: 0.27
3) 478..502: 0.14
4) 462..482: 0.22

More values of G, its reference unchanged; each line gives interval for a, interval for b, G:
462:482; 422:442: -0.02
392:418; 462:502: 0.05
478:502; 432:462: 0.06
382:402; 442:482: -0.08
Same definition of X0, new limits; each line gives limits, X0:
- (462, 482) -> 0.181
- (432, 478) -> 0.284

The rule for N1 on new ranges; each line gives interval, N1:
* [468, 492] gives 485.0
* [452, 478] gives 465.0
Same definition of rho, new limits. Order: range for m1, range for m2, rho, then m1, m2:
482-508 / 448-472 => -0.06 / 0.33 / 0.275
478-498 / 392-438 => -0.08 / 0.28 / 0.204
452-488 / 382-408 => -0.01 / 0.30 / 0.290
